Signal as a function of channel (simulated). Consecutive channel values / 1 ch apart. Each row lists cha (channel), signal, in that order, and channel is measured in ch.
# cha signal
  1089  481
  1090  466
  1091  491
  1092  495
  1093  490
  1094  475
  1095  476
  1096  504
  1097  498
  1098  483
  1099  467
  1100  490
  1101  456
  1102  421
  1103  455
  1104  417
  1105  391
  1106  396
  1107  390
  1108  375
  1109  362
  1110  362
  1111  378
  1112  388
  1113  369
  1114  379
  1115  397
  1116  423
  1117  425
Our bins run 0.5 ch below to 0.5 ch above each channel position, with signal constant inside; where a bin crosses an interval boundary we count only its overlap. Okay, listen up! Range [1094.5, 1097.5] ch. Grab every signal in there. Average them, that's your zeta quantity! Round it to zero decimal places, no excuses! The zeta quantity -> 493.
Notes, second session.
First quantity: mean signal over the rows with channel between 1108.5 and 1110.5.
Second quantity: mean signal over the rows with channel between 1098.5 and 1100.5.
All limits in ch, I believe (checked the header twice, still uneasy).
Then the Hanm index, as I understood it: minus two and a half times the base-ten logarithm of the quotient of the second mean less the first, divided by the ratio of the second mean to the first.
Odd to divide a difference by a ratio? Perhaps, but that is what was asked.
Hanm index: -4.9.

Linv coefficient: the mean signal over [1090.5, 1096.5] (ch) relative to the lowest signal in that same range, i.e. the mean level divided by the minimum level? 1.03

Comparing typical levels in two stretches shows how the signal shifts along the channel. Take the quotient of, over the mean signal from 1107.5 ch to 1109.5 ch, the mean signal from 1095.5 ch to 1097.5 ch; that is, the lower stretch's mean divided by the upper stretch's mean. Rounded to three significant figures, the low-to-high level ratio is 1.36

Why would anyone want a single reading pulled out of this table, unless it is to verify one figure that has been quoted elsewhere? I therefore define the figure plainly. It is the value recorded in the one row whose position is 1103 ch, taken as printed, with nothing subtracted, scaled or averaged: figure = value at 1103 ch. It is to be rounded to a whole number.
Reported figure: 455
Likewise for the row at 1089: 481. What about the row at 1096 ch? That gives 504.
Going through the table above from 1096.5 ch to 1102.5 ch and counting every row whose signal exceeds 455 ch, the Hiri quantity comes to 5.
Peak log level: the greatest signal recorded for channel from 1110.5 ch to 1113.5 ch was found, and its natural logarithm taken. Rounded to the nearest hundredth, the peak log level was 5.96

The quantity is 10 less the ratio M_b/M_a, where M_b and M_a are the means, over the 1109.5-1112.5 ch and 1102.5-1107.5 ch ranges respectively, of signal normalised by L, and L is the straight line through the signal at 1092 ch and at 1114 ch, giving 9.01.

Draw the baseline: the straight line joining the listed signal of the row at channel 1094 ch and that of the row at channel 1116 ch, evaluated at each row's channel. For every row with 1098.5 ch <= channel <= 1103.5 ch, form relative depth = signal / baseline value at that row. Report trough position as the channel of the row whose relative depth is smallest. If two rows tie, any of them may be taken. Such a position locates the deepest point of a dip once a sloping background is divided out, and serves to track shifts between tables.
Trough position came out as 1102 ch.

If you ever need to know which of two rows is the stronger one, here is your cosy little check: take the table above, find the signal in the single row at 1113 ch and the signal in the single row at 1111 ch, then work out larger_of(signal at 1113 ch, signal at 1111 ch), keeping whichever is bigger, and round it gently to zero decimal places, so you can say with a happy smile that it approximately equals 378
